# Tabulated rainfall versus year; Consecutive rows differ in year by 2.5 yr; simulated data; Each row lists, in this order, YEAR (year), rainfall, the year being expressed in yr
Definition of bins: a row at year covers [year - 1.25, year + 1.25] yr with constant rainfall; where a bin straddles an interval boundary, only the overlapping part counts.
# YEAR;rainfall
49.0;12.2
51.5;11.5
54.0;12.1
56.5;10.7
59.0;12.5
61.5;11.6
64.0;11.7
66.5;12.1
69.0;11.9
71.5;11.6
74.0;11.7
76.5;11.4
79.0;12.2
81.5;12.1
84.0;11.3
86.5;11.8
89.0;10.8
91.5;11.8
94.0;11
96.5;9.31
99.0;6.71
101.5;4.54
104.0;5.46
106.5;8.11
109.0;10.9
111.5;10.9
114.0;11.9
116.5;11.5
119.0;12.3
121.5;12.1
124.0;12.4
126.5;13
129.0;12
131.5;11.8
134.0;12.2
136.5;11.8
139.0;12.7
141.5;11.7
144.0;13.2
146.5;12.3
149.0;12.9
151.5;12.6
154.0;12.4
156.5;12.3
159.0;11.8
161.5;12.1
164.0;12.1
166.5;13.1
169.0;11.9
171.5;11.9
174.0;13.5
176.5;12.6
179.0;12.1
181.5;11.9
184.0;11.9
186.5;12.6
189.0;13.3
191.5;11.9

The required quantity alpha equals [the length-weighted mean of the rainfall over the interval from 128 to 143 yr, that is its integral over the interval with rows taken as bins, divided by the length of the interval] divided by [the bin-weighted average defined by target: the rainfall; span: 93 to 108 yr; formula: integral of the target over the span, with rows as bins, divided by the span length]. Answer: 1.60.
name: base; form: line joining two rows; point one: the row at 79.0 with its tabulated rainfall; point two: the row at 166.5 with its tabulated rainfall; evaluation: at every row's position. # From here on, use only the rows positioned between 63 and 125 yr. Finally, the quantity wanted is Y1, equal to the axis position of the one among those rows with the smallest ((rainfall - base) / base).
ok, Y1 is 101.5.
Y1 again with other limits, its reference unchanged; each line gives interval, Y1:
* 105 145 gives 106.5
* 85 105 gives 101.5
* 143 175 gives 171.5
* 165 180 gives 171.5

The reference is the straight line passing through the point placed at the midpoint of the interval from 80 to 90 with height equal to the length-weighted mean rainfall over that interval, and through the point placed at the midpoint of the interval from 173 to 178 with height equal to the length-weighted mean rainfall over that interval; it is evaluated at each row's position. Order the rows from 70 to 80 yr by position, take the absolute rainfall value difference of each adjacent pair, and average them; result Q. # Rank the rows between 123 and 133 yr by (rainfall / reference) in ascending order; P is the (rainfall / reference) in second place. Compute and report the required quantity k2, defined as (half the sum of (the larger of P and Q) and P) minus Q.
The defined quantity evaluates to 0.58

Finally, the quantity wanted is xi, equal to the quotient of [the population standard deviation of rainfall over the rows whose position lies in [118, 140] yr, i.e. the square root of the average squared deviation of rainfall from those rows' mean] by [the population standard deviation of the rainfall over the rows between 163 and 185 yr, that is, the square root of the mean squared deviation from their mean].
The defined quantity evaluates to 0.7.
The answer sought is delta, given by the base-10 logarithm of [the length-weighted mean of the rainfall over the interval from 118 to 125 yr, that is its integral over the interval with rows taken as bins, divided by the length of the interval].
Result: 1.09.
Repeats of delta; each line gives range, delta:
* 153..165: 1.08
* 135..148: 1.09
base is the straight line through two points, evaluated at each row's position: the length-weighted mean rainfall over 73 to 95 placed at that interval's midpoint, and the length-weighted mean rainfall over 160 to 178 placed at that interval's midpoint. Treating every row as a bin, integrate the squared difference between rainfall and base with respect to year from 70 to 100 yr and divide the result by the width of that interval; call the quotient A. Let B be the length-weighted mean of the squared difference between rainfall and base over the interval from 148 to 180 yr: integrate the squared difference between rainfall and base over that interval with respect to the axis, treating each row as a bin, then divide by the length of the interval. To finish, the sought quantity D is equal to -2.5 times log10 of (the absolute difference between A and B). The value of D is -0.90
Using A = 2.5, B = 0.3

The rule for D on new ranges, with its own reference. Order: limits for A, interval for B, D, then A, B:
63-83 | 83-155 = -1.69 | 0.2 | 5.0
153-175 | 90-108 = -3.18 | 0.3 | 19.0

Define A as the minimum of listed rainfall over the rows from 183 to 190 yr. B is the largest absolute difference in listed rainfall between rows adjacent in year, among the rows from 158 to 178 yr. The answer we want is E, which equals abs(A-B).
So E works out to 10.3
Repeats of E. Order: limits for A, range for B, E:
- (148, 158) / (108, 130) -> 11.3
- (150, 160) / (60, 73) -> 11.4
